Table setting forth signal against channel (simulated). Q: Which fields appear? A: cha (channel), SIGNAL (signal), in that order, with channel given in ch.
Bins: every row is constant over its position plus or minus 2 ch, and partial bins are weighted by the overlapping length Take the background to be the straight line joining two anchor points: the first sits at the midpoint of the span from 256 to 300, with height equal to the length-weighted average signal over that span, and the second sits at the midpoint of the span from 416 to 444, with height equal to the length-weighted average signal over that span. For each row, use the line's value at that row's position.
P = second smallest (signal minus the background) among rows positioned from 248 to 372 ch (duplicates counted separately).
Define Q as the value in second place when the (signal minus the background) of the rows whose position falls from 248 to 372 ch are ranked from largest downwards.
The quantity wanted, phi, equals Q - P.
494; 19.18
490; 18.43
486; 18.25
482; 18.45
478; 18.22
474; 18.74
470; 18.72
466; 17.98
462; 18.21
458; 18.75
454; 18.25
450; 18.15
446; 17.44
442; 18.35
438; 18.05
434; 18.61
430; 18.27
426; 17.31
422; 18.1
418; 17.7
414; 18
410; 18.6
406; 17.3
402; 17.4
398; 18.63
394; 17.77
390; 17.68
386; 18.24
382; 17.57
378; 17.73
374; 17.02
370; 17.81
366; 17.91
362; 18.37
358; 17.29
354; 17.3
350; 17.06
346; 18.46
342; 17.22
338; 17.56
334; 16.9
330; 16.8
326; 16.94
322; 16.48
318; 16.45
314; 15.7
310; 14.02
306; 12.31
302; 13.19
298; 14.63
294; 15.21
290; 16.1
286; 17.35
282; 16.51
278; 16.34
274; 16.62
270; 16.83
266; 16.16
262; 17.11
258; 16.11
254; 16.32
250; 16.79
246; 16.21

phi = 4.5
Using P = -3.4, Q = 1.11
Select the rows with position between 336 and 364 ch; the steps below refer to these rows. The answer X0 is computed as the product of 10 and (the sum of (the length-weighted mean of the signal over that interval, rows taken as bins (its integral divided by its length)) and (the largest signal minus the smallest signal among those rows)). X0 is 190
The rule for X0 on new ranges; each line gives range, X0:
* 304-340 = 212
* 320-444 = 198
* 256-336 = 209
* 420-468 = 196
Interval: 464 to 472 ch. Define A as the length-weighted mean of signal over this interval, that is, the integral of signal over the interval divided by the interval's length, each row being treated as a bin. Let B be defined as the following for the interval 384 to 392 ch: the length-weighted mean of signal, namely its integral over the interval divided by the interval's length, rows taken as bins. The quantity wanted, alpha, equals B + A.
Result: 36.3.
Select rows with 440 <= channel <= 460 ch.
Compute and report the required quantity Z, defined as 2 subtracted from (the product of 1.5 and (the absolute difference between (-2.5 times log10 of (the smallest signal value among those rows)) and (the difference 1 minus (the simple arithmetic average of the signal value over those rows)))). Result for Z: 19.1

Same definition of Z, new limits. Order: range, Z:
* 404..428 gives 18.6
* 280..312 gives 14.8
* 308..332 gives 16.3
